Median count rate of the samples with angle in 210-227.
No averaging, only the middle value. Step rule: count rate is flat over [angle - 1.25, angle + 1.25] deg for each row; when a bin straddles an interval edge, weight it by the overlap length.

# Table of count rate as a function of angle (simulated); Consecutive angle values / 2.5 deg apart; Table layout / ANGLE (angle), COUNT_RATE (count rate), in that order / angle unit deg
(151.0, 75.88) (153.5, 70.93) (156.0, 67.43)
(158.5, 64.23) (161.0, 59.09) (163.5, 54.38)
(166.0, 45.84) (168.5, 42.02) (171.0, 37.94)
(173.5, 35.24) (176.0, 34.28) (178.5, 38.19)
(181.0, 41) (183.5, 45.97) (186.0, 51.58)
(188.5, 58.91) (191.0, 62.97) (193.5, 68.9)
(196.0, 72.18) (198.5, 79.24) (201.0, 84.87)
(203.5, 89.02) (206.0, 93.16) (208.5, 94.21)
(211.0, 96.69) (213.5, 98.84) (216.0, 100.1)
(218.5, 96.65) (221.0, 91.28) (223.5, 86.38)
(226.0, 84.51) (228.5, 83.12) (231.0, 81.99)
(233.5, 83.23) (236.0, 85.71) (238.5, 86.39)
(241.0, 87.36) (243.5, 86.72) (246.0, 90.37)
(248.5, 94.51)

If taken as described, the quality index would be 97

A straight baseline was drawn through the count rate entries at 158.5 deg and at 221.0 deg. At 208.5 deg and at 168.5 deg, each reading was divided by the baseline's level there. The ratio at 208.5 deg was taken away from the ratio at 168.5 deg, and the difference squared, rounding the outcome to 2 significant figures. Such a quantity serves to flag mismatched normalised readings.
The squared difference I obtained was 0.23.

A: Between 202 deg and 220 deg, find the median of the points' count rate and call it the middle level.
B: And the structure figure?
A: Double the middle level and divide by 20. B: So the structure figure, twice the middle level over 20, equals 10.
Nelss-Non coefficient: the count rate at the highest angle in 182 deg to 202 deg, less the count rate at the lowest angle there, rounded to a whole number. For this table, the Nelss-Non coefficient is 39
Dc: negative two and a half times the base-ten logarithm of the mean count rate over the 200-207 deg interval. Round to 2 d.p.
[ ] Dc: -4.87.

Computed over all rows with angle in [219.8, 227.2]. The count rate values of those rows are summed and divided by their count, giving 87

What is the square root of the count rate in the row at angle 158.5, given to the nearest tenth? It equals 8.0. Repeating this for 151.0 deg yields 8.7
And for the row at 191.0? 7.9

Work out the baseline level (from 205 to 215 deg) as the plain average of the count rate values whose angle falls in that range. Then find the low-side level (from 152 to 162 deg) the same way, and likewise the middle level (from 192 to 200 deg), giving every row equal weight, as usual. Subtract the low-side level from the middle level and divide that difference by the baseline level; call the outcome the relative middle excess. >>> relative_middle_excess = 0.08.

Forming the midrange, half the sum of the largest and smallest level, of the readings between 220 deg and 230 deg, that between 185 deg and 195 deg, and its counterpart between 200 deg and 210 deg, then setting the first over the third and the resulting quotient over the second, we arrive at 0.016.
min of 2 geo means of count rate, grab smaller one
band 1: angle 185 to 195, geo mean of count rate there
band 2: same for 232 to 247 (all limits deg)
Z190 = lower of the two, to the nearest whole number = 60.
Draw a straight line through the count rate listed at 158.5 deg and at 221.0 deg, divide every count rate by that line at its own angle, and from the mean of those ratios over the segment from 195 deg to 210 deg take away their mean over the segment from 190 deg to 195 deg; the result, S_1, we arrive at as 0.19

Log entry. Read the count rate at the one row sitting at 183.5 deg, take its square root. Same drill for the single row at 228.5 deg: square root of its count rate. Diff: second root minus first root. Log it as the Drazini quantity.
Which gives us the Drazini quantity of 2.3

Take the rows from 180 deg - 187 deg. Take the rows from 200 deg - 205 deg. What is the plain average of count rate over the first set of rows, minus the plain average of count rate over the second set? -41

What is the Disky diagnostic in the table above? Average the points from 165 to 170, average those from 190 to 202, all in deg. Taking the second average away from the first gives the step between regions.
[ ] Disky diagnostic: -30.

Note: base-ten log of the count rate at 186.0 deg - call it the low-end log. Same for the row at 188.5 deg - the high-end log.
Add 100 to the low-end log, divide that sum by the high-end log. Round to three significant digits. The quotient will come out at 57.5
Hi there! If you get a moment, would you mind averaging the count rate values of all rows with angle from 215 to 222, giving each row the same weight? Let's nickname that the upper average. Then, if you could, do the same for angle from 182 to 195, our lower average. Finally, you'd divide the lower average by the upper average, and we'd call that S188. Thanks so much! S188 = 0.60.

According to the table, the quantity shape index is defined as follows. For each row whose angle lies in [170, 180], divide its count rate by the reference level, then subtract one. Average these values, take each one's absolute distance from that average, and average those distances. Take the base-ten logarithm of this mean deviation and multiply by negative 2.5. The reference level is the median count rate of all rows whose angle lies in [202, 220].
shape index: 4.4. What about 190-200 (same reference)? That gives 3.2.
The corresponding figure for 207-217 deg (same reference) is 4.2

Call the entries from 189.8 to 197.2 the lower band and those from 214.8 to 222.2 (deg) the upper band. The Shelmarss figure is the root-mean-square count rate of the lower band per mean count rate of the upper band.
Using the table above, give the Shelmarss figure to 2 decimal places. 0.71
